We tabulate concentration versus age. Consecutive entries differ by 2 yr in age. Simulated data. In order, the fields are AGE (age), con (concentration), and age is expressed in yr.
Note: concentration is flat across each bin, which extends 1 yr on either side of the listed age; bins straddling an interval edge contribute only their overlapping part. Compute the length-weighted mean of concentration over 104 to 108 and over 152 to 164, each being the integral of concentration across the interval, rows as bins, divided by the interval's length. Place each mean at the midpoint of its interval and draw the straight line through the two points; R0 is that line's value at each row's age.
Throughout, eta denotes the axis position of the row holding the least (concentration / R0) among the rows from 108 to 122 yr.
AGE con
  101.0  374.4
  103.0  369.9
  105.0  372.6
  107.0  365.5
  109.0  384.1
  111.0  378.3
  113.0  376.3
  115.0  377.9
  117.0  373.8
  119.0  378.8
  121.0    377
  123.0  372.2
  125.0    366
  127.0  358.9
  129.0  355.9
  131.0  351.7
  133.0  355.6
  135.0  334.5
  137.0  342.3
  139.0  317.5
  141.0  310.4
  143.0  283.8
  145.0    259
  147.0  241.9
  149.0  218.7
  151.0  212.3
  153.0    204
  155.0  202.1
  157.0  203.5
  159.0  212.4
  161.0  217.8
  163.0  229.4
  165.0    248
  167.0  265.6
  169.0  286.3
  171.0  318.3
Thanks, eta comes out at 109.0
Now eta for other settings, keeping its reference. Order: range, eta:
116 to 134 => 117.0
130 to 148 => 147.0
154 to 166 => 155.0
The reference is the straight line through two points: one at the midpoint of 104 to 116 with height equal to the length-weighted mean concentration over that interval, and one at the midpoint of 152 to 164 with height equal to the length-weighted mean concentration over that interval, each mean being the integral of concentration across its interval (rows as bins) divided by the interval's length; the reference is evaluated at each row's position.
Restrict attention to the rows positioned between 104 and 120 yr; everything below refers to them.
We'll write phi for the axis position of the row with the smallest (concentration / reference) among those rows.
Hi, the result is 107.0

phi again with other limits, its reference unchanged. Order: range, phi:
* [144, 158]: 153.0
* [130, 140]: 139.0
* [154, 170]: 155.0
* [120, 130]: 121.0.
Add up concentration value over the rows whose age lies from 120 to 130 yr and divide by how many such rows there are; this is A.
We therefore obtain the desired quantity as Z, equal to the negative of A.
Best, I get -366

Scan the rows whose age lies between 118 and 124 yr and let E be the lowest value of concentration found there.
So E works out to 372.2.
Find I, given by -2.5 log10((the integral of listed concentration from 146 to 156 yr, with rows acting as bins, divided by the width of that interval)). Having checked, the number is -5.8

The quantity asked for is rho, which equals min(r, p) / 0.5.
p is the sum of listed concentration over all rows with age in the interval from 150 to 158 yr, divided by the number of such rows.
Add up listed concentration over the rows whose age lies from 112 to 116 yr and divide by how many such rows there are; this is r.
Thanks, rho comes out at 411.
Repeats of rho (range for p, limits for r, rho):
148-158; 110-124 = 416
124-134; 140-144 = 594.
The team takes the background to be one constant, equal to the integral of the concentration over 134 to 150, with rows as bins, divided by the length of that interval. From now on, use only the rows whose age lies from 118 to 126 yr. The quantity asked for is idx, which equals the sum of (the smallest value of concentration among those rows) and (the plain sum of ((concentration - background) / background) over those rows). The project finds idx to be 367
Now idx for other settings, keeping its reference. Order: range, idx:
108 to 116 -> 378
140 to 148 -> 242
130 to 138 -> 335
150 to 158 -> 201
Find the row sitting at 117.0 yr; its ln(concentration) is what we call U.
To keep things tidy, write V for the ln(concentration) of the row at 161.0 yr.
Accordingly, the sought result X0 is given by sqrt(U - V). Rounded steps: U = 5.92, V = 5.38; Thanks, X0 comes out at 0.73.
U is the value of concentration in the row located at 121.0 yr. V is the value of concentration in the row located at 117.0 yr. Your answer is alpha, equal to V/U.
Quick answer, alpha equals 0.99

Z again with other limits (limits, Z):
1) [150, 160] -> -207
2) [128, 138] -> -348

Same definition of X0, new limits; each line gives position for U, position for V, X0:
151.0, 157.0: 0.21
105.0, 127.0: 0.19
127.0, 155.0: 0.76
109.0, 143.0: 0.55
